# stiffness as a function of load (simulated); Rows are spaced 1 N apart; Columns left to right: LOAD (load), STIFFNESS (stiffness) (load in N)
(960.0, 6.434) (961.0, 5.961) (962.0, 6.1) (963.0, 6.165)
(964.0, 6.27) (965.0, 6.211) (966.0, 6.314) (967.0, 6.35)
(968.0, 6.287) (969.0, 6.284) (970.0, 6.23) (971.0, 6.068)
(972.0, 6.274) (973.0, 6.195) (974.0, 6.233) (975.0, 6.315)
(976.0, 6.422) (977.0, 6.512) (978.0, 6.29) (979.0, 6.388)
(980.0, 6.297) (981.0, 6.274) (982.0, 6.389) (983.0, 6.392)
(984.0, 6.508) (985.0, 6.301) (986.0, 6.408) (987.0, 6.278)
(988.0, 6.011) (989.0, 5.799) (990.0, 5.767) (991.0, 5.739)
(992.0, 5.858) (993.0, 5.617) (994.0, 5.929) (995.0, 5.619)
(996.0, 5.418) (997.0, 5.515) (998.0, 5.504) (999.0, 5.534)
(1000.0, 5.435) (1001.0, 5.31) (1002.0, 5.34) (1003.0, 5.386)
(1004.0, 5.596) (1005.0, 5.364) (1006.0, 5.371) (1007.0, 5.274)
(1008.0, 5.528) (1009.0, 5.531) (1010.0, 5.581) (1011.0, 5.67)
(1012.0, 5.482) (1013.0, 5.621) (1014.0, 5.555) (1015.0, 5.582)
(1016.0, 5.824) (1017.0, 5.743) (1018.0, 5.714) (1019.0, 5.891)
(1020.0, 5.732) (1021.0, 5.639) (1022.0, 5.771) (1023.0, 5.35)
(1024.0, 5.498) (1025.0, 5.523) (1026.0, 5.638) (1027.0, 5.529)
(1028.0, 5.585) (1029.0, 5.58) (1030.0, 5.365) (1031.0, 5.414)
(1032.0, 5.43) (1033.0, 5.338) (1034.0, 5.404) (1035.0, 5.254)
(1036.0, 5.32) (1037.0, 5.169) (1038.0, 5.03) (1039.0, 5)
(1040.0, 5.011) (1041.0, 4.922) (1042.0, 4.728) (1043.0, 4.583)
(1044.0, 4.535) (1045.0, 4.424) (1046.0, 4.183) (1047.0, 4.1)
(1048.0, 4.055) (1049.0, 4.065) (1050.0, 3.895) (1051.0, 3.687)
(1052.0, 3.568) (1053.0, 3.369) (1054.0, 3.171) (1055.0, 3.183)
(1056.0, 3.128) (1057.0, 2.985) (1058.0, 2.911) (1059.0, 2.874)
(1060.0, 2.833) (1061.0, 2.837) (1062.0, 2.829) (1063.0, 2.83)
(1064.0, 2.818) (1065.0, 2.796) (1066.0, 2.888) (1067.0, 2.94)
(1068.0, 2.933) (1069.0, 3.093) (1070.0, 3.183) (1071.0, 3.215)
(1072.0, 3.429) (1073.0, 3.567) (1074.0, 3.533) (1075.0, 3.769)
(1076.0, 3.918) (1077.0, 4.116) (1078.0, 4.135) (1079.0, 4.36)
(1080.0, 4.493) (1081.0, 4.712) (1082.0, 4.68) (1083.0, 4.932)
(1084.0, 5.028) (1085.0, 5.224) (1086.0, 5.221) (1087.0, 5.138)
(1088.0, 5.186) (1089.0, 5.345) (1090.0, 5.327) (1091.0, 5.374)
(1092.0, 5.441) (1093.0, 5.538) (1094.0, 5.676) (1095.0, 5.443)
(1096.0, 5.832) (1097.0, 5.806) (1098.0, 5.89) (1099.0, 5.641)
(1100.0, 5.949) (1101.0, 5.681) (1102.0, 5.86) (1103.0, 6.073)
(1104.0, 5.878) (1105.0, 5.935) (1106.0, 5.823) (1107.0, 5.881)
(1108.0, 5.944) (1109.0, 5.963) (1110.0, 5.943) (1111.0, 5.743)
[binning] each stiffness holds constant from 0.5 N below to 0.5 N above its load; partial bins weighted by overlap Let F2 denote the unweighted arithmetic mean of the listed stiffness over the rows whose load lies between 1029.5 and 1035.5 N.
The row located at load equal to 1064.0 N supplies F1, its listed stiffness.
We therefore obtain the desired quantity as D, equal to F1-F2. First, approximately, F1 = 2.818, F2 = 5.37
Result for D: -2.5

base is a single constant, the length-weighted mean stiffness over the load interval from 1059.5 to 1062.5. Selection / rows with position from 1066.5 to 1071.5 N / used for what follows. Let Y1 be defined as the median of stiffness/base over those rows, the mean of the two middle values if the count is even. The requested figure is 1.1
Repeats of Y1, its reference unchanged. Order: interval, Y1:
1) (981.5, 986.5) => 2.3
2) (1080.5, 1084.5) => 1.7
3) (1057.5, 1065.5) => 1.0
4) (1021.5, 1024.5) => 1.9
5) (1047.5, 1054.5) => 1.3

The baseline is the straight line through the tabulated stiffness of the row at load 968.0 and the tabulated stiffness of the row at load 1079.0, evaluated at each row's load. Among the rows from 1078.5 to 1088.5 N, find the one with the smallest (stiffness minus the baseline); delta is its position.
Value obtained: 1079.0 N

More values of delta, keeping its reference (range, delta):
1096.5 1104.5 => 1099.0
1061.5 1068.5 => 1062.0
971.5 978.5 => 973.0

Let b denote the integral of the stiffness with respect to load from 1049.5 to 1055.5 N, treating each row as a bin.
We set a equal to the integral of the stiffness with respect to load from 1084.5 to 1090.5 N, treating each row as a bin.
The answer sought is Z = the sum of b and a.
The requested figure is 52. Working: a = 31.4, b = 21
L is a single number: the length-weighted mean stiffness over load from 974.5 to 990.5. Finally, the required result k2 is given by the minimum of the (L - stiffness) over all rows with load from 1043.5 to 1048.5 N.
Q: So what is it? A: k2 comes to 1.74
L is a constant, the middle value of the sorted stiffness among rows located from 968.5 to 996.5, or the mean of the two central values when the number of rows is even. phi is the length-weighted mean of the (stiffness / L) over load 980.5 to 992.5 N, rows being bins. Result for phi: 0.98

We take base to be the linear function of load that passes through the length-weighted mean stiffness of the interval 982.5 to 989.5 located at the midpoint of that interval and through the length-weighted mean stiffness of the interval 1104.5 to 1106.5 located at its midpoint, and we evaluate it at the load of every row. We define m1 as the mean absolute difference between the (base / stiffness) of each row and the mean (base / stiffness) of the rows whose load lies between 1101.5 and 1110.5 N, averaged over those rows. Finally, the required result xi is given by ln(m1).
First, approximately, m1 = 0.010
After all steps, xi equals -4.63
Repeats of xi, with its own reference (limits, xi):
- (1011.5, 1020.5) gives -3.81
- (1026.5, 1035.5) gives -4.08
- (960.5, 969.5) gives -4.10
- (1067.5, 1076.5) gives -1.95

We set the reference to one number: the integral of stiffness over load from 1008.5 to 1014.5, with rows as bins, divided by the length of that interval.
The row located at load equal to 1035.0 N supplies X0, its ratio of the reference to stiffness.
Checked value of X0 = 1.06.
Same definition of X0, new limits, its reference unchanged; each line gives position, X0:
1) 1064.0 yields 1.98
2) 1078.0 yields 1.35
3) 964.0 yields 0.89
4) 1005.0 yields 1.04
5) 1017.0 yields 0.97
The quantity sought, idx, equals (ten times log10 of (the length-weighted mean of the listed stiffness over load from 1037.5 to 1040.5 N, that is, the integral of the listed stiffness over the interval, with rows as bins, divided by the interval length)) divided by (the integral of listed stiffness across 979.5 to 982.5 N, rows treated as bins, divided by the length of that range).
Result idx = 1.11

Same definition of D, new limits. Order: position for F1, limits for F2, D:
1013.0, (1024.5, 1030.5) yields 0.1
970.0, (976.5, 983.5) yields -0.1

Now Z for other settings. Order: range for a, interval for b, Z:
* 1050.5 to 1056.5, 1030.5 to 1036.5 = 52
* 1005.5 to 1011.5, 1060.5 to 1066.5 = 50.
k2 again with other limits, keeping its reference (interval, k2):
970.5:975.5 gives -0.04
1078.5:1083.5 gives 1.34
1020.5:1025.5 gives 0.50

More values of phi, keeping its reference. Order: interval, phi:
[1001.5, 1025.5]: 0.89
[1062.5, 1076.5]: 0.51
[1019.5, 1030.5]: 0.89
